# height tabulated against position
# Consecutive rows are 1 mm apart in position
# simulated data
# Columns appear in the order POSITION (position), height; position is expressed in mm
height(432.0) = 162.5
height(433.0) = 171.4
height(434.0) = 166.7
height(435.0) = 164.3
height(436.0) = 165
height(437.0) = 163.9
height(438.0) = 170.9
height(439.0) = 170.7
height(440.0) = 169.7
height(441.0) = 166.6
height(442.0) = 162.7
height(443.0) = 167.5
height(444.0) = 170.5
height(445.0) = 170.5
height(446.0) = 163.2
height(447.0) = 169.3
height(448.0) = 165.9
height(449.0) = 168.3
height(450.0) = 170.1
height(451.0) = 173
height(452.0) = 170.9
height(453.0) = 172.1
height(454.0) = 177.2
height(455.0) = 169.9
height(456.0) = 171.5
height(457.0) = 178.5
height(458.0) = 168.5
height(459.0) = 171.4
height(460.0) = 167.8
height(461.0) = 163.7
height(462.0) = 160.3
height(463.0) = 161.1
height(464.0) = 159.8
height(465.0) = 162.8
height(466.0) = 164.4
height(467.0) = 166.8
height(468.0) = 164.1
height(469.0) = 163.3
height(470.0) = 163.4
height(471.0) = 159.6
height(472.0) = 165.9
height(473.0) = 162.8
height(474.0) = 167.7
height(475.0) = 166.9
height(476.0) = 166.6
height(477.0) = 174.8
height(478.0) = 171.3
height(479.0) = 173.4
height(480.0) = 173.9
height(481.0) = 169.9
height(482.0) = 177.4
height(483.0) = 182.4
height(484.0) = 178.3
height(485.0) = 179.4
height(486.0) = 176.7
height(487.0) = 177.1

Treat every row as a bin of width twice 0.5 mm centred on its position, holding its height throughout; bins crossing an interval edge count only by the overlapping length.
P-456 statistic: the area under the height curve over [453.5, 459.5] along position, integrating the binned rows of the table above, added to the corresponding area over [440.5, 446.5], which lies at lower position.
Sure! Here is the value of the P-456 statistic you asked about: 2038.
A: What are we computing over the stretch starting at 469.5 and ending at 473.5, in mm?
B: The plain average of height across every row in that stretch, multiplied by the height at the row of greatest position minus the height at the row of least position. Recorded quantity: -98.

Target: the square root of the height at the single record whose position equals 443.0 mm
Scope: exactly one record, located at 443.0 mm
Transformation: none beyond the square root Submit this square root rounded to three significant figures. 12.9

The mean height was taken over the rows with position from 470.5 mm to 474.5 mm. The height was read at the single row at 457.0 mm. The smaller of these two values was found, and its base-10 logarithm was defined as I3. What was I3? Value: 2.21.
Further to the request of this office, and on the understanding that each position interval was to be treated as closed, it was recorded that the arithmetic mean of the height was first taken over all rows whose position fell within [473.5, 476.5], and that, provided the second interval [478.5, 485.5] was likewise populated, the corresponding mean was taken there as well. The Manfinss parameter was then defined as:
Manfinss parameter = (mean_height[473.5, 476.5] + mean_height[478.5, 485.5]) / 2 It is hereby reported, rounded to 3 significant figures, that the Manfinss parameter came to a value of 172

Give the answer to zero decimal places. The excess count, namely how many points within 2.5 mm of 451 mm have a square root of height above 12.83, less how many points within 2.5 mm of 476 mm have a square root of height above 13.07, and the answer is 3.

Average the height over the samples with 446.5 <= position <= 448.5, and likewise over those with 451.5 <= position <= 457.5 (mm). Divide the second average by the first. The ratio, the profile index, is 1.03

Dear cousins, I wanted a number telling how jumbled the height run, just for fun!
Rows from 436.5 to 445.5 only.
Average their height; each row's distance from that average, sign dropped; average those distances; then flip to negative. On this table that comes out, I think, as -2.6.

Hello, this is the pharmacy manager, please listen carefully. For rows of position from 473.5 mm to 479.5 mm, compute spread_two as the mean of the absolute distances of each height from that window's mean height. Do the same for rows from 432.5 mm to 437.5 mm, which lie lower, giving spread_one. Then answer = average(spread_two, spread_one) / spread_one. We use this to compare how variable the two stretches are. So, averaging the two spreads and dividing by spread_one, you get 1.18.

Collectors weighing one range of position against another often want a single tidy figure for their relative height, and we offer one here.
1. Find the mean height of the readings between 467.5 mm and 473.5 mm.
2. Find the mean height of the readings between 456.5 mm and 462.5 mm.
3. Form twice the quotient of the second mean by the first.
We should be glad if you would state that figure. 2.06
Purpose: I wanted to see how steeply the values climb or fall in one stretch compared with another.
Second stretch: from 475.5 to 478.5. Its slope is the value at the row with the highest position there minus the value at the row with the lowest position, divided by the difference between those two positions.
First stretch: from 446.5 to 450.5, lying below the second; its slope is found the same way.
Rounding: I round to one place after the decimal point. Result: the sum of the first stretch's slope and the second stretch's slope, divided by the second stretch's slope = 1.1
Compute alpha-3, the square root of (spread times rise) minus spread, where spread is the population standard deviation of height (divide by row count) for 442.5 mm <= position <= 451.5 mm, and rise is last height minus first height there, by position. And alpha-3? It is 1.1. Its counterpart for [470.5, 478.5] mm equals 2.8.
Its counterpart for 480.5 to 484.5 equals 1.6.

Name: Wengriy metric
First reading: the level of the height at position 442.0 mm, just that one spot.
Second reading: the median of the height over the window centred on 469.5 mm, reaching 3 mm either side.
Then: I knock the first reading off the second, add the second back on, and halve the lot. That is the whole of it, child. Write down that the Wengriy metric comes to 82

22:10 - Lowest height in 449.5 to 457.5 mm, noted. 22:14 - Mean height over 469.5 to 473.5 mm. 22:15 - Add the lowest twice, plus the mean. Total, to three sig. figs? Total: 503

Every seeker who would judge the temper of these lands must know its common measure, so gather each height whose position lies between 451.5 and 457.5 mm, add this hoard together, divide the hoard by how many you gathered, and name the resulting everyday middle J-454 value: 173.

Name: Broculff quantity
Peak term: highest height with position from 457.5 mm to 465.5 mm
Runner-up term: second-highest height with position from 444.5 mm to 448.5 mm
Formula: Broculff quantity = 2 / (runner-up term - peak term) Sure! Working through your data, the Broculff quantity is -1.0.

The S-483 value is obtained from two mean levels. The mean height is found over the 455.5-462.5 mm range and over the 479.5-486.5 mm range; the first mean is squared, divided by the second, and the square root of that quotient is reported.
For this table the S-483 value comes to 12.7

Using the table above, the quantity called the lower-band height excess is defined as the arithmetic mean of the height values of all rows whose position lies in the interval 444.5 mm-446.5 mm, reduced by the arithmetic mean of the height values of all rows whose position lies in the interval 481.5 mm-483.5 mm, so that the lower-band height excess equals -13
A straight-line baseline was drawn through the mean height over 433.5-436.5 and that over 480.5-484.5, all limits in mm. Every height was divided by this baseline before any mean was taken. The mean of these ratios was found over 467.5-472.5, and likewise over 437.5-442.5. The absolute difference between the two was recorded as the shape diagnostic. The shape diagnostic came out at 0.071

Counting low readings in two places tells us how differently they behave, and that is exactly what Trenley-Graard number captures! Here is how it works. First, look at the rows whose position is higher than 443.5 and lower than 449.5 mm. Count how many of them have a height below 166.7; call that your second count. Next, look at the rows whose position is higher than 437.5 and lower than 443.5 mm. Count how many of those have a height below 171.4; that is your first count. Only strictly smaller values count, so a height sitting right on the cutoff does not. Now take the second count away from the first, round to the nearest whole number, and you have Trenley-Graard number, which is 4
